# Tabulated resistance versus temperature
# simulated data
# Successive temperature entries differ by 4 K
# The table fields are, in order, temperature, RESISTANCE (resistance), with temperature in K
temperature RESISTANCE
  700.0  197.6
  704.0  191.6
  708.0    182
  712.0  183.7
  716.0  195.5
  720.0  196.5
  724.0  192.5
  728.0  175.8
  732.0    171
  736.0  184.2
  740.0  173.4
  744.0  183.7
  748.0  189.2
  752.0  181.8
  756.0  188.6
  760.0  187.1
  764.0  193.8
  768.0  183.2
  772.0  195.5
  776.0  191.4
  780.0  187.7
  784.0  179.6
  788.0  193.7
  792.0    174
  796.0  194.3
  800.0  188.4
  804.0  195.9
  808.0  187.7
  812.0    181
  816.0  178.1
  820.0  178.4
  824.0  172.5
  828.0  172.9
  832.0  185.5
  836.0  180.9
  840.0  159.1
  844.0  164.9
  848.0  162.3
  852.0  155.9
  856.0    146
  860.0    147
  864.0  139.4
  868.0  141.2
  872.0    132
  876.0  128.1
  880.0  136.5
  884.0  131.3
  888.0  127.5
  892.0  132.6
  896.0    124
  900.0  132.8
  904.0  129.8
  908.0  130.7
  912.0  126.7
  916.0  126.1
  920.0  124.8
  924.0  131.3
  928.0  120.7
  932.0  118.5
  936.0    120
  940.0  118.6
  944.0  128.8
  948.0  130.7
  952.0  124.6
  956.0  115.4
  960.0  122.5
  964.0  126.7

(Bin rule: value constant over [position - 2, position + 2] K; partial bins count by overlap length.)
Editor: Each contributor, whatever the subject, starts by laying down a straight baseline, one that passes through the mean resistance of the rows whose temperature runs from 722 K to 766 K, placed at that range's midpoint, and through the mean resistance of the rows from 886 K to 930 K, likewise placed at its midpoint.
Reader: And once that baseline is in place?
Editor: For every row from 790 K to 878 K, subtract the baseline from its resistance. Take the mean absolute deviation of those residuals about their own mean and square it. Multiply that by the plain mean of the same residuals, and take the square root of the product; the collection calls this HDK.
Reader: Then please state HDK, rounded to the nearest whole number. 39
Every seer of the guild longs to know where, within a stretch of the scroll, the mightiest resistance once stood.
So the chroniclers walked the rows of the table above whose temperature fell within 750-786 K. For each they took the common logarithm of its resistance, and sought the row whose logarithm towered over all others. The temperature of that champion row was 772.0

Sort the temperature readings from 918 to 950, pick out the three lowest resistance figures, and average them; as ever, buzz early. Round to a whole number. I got 119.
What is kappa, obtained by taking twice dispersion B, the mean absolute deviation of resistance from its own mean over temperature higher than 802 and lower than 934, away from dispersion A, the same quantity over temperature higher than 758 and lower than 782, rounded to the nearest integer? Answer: -38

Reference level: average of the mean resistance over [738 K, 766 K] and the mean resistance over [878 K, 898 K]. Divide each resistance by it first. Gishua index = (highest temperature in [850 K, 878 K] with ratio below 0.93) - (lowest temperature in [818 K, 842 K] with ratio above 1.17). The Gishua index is 44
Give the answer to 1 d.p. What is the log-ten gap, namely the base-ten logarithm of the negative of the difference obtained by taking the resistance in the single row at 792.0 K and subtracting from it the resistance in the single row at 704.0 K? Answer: 1.2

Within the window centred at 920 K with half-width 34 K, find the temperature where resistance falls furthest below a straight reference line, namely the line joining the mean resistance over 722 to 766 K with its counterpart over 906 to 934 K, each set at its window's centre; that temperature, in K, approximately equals 896.0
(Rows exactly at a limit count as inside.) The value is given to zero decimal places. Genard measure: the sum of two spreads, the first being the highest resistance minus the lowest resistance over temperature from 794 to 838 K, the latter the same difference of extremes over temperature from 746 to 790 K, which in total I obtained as 39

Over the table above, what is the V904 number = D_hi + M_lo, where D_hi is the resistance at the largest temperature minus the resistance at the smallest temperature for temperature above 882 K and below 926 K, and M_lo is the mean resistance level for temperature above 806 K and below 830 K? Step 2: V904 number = 178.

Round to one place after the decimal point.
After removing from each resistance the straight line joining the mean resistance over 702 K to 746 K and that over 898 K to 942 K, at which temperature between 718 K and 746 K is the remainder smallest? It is 732.0 K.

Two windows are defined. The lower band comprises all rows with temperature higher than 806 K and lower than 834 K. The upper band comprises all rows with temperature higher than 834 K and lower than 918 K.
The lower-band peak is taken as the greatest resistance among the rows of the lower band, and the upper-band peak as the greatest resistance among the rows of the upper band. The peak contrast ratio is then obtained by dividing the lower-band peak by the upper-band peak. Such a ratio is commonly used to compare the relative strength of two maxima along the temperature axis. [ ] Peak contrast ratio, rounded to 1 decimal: 1.0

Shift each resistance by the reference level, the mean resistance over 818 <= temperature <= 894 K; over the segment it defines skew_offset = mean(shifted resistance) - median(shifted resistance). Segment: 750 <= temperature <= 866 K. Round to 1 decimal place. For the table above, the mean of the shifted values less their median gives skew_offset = -3.5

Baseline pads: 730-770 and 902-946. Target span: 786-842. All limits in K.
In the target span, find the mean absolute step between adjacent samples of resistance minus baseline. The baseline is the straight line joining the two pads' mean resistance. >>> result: 8.7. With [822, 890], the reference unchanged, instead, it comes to 6.2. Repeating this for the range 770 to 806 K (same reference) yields 10.1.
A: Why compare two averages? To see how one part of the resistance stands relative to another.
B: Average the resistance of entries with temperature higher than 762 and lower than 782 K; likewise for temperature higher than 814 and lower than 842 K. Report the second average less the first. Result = -15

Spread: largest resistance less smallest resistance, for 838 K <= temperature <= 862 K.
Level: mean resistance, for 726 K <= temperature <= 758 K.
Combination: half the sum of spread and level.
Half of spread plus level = 100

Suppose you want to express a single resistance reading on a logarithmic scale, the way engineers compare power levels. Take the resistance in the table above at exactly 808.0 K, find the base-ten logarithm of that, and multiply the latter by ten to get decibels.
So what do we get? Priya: 22.7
